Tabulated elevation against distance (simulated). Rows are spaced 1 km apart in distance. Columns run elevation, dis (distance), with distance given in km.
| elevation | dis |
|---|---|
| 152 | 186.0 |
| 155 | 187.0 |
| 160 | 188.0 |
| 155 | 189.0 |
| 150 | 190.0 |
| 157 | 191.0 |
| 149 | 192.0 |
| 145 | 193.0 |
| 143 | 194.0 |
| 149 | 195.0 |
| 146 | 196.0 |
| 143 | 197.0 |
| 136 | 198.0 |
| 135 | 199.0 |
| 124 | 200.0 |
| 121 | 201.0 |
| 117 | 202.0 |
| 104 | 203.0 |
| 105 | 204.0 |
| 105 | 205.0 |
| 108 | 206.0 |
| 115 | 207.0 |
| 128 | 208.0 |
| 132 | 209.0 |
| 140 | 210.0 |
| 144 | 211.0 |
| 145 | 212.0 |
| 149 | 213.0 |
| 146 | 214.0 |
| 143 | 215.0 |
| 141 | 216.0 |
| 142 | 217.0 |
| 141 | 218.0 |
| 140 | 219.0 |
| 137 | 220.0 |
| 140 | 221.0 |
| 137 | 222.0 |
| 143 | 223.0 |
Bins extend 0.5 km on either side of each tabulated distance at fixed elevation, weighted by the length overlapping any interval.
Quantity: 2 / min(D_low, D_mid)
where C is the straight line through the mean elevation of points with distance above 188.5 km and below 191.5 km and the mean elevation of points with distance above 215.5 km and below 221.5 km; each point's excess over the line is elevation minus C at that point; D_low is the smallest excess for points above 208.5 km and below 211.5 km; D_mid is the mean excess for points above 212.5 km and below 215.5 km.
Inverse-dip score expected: -0.157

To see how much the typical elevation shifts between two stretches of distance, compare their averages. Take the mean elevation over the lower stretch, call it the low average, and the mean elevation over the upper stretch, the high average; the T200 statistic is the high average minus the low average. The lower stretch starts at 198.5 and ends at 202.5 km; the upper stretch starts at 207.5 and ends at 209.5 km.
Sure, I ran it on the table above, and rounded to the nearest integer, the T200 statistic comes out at 6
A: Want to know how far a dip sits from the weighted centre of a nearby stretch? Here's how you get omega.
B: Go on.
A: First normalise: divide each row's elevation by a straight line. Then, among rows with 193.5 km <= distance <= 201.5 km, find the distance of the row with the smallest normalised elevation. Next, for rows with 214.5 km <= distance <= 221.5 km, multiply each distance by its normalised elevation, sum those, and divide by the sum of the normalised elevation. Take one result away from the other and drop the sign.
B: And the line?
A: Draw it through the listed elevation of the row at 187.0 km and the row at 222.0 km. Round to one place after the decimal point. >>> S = 17.0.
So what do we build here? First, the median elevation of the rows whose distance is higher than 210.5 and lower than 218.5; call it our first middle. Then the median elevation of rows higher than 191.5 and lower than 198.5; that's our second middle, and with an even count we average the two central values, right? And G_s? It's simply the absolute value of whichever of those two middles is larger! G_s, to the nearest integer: 145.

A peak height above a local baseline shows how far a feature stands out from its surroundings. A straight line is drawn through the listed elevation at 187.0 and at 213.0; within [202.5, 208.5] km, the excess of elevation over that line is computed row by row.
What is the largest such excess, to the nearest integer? -22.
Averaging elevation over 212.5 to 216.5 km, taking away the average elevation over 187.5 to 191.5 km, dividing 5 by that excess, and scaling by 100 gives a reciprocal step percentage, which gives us -47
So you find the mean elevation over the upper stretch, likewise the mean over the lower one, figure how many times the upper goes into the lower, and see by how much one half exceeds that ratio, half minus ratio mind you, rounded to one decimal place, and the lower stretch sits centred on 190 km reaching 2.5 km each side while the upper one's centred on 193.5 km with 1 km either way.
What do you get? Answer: -0.6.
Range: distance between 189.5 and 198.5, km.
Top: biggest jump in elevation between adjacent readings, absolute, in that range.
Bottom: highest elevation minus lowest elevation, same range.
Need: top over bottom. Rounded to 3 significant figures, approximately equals 0.381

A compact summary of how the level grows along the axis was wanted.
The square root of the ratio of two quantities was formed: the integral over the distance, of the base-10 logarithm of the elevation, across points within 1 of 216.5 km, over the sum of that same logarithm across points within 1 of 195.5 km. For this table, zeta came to 1.00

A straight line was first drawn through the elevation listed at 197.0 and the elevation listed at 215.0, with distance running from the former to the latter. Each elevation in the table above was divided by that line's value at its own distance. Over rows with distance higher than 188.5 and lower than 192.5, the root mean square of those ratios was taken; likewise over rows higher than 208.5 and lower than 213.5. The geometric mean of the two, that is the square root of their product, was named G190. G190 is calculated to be 1.03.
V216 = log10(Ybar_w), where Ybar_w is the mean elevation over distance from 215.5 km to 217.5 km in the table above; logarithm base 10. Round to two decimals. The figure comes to 2.15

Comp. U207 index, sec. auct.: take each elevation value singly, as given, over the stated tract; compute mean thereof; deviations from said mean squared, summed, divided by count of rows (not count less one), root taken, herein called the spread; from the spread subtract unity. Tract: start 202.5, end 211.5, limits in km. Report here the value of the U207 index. 14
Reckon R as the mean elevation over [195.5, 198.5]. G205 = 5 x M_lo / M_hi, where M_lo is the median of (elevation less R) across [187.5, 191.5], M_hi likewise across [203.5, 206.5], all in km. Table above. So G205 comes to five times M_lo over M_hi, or -2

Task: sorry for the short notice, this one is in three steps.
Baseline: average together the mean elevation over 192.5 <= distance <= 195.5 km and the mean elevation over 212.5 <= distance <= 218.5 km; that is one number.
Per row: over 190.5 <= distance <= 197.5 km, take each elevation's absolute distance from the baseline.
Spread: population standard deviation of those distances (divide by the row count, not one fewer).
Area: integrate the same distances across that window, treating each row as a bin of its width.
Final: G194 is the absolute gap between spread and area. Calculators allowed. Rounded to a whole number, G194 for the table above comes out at 22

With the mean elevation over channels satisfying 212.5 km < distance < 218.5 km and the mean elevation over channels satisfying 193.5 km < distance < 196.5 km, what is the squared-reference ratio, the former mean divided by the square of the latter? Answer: 0.0067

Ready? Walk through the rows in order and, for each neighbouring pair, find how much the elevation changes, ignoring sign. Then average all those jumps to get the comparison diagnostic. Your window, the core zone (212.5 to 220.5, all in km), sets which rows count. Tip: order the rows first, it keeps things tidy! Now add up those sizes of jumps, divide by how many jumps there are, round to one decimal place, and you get 2.0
